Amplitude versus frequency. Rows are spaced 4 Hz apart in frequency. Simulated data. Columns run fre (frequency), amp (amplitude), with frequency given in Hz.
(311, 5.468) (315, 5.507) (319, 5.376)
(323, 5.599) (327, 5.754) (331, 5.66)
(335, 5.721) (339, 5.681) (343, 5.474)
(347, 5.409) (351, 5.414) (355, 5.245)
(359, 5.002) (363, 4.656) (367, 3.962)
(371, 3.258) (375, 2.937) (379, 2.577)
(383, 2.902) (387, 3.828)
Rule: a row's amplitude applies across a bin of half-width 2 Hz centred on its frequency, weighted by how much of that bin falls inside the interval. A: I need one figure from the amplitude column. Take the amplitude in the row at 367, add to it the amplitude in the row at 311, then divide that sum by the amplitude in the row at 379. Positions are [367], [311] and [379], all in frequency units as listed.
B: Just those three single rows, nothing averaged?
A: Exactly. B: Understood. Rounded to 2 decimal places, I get 3.66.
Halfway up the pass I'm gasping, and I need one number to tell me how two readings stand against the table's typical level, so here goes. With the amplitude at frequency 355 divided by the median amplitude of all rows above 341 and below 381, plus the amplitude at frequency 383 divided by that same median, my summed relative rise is 1.7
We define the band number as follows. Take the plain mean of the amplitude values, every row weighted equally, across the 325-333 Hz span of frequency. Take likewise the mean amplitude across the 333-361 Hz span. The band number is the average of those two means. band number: 5.6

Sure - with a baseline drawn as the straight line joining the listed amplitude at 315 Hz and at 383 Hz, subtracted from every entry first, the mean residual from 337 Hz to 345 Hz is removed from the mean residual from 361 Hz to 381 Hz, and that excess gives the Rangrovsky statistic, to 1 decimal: -1.0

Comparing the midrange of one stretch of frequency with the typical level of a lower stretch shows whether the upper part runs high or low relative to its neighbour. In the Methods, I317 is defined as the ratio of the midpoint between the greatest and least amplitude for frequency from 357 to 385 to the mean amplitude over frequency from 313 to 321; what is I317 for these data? 0.70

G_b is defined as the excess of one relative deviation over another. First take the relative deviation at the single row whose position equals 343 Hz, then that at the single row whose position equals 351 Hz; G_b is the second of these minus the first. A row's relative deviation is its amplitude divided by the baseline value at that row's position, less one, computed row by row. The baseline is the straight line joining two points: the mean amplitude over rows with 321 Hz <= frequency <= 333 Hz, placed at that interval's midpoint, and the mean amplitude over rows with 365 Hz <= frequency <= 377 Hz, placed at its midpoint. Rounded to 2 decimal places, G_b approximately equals 0.09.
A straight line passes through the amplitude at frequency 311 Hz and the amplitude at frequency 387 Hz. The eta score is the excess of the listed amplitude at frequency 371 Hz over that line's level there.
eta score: -0.92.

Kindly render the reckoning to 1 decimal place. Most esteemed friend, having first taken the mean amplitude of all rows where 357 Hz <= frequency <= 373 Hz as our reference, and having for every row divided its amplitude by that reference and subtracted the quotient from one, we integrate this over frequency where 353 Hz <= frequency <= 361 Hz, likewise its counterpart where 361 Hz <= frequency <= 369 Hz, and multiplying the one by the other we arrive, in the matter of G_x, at 0.3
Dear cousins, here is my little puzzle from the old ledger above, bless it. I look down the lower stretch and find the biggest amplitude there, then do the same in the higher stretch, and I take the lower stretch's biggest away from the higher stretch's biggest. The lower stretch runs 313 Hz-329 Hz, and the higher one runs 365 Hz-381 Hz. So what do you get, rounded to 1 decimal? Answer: -1.8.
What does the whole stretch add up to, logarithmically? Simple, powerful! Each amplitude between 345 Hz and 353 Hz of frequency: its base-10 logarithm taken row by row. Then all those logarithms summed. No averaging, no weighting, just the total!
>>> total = 1.47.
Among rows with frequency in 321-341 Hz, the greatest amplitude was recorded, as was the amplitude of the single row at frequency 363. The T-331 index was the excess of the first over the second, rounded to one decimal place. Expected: 1.1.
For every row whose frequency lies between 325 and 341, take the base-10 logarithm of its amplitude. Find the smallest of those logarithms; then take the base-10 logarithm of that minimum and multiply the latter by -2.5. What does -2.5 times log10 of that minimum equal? 0.31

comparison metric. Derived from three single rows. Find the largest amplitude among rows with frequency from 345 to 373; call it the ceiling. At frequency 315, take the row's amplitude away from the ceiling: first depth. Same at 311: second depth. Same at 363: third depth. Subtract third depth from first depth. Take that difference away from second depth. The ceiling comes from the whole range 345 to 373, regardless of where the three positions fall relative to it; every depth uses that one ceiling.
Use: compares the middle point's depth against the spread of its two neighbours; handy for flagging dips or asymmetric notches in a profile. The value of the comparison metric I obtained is 0.80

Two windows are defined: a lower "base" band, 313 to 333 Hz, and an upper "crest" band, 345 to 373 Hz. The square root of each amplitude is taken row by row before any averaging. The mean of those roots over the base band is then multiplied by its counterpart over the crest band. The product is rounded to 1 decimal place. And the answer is 5.1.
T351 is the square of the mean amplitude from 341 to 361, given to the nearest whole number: 28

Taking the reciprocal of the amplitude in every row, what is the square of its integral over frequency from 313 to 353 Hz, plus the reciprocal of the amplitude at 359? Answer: 52.03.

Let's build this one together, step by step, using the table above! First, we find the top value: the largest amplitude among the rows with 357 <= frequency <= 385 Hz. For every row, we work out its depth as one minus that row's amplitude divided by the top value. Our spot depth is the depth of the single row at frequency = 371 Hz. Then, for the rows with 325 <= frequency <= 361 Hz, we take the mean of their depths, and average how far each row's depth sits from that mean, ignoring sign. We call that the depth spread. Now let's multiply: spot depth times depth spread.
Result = 0.014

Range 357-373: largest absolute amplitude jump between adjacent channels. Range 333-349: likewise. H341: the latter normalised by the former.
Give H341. 0.3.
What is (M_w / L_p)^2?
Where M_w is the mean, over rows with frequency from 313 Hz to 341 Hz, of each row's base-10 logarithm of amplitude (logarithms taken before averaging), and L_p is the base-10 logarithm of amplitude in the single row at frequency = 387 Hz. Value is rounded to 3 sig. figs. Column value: 1.65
